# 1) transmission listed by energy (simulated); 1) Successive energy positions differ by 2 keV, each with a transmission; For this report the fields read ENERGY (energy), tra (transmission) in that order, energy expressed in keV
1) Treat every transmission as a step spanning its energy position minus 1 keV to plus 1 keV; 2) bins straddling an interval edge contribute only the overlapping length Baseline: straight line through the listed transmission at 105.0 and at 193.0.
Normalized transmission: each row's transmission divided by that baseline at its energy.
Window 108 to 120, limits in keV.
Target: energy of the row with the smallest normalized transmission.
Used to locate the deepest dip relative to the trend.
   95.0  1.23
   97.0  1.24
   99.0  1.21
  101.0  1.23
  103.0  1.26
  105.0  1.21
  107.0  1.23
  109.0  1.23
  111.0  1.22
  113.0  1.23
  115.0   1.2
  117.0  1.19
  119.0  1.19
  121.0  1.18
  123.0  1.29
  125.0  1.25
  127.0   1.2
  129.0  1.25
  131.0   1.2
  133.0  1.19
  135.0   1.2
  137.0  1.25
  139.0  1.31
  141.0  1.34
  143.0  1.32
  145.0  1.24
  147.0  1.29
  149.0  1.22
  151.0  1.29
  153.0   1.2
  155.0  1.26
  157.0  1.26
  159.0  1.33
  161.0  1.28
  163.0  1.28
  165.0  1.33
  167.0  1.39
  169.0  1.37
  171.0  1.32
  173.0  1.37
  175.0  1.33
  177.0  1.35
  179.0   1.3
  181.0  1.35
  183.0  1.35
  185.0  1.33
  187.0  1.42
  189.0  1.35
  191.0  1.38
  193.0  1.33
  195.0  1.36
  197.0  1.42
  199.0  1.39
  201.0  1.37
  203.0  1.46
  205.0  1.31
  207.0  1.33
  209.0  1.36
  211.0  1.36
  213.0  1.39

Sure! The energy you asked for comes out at 119.0 keV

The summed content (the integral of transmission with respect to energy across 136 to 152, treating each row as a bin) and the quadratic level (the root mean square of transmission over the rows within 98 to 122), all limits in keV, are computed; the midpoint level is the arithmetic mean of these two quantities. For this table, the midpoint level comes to 10.9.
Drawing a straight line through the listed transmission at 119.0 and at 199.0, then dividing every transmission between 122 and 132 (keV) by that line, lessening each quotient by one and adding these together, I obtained 0.12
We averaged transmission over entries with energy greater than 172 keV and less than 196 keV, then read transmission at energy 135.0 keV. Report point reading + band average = 2.552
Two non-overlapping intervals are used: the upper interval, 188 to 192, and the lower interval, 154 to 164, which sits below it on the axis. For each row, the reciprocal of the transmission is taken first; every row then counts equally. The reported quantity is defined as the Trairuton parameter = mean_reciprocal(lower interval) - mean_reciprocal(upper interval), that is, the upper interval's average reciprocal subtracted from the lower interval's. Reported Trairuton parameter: 0.048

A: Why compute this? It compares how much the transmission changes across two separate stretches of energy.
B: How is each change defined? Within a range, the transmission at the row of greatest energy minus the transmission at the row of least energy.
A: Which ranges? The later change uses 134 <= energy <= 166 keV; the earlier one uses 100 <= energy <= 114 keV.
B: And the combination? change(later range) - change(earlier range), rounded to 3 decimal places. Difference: 0.130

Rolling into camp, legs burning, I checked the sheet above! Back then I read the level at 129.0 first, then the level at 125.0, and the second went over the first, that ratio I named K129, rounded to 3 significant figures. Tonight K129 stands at 1.00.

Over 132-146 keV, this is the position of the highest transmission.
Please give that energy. 141.0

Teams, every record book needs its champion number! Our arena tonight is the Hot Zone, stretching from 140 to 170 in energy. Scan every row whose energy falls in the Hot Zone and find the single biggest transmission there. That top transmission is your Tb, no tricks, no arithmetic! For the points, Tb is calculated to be 1.39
